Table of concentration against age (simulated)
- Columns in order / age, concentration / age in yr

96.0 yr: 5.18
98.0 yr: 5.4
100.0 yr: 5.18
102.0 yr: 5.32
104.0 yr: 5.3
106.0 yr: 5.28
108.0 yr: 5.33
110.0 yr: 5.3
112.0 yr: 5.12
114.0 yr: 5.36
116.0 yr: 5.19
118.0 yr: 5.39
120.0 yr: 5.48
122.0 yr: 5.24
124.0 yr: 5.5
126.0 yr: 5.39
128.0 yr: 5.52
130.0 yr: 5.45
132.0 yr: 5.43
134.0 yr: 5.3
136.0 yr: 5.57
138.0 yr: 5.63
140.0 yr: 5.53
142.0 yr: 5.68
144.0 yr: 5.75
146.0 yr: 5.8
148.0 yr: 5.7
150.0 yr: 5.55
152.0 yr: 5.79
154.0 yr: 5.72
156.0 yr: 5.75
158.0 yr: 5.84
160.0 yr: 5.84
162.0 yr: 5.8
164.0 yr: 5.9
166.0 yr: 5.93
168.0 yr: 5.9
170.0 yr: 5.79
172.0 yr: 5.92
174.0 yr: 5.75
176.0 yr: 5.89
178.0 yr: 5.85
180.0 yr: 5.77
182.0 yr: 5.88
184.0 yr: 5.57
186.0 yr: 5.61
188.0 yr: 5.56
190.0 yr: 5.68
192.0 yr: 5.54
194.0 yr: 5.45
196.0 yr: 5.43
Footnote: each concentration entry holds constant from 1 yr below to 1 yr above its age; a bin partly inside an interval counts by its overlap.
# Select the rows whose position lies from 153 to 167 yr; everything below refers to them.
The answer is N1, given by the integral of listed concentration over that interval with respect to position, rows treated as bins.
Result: 82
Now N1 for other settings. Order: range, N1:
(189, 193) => 22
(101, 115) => 74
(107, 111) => 21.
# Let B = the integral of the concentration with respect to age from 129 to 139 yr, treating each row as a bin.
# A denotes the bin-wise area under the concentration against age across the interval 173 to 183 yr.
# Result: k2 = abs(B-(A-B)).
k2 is 51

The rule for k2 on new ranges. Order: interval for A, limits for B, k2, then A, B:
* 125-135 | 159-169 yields 63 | 54.2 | 59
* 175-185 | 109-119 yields 48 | 57.9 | 53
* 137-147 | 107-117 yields 48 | 56.8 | 53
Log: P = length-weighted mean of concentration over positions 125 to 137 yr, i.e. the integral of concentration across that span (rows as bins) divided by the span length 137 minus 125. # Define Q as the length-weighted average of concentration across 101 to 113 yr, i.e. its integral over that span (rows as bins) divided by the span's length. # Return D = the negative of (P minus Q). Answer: -0.2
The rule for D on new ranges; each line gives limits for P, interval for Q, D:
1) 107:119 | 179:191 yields 0.4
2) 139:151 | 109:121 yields -0.4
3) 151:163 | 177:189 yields -0.1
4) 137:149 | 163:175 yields 0.2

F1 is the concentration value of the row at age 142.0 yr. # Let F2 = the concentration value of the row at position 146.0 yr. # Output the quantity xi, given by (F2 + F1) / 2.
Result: 5.74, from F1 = 5.68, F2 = 5.8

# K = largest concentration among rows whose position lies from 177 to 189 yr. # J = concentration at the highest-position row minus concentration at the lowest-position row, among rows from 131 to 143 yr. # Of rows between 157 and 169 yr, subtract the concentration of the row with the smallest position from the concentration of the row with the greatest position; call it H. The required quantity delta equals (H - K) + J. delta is -5.57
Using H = 0.06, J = 0.25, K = 5.88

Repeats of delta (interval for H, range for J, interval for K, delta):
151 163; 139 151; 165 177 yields -5.90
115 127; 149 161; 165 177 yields -5.44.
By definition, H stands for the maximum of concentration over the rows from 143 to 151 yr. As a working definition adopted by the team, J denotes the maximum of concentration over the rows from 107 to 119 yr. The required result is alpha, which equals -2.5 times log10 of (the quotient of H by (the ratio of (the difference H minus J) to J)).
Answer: -4.7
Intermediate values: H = 5.8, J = 5.39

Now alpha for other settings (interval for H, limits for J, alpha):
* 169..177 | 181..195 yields -7.3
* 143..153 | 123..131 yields -5.1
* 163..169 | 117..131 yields -4.8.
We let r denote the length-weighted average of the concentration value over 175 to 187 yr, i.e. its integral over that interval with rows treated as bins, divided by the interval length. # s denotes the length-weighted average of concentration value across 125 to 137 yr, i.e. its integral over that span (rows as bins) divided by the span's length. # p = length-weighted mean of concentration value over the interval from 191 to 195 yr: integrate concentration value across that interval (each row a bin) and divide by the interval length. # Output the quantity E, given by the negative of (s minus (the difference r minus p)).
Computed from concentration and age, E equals -5.2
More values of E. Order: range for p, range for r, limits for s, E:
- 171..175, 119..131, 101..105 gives -5.7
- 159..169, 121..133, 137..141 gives -6.0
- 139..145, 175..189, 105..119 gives -5.2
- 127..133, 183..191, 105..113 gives -5.1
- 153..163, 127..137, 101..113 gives -5.6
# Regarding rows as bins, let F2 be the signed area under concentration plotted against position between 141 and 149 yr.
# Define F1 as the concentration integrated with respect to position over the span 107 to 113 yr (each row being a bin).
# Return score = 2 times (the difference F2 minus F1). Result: 29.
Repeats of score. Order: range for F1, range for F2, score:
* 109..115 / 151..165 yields 99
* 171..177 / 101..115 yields 78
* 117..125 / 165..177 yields 54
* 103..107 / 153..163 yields 73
